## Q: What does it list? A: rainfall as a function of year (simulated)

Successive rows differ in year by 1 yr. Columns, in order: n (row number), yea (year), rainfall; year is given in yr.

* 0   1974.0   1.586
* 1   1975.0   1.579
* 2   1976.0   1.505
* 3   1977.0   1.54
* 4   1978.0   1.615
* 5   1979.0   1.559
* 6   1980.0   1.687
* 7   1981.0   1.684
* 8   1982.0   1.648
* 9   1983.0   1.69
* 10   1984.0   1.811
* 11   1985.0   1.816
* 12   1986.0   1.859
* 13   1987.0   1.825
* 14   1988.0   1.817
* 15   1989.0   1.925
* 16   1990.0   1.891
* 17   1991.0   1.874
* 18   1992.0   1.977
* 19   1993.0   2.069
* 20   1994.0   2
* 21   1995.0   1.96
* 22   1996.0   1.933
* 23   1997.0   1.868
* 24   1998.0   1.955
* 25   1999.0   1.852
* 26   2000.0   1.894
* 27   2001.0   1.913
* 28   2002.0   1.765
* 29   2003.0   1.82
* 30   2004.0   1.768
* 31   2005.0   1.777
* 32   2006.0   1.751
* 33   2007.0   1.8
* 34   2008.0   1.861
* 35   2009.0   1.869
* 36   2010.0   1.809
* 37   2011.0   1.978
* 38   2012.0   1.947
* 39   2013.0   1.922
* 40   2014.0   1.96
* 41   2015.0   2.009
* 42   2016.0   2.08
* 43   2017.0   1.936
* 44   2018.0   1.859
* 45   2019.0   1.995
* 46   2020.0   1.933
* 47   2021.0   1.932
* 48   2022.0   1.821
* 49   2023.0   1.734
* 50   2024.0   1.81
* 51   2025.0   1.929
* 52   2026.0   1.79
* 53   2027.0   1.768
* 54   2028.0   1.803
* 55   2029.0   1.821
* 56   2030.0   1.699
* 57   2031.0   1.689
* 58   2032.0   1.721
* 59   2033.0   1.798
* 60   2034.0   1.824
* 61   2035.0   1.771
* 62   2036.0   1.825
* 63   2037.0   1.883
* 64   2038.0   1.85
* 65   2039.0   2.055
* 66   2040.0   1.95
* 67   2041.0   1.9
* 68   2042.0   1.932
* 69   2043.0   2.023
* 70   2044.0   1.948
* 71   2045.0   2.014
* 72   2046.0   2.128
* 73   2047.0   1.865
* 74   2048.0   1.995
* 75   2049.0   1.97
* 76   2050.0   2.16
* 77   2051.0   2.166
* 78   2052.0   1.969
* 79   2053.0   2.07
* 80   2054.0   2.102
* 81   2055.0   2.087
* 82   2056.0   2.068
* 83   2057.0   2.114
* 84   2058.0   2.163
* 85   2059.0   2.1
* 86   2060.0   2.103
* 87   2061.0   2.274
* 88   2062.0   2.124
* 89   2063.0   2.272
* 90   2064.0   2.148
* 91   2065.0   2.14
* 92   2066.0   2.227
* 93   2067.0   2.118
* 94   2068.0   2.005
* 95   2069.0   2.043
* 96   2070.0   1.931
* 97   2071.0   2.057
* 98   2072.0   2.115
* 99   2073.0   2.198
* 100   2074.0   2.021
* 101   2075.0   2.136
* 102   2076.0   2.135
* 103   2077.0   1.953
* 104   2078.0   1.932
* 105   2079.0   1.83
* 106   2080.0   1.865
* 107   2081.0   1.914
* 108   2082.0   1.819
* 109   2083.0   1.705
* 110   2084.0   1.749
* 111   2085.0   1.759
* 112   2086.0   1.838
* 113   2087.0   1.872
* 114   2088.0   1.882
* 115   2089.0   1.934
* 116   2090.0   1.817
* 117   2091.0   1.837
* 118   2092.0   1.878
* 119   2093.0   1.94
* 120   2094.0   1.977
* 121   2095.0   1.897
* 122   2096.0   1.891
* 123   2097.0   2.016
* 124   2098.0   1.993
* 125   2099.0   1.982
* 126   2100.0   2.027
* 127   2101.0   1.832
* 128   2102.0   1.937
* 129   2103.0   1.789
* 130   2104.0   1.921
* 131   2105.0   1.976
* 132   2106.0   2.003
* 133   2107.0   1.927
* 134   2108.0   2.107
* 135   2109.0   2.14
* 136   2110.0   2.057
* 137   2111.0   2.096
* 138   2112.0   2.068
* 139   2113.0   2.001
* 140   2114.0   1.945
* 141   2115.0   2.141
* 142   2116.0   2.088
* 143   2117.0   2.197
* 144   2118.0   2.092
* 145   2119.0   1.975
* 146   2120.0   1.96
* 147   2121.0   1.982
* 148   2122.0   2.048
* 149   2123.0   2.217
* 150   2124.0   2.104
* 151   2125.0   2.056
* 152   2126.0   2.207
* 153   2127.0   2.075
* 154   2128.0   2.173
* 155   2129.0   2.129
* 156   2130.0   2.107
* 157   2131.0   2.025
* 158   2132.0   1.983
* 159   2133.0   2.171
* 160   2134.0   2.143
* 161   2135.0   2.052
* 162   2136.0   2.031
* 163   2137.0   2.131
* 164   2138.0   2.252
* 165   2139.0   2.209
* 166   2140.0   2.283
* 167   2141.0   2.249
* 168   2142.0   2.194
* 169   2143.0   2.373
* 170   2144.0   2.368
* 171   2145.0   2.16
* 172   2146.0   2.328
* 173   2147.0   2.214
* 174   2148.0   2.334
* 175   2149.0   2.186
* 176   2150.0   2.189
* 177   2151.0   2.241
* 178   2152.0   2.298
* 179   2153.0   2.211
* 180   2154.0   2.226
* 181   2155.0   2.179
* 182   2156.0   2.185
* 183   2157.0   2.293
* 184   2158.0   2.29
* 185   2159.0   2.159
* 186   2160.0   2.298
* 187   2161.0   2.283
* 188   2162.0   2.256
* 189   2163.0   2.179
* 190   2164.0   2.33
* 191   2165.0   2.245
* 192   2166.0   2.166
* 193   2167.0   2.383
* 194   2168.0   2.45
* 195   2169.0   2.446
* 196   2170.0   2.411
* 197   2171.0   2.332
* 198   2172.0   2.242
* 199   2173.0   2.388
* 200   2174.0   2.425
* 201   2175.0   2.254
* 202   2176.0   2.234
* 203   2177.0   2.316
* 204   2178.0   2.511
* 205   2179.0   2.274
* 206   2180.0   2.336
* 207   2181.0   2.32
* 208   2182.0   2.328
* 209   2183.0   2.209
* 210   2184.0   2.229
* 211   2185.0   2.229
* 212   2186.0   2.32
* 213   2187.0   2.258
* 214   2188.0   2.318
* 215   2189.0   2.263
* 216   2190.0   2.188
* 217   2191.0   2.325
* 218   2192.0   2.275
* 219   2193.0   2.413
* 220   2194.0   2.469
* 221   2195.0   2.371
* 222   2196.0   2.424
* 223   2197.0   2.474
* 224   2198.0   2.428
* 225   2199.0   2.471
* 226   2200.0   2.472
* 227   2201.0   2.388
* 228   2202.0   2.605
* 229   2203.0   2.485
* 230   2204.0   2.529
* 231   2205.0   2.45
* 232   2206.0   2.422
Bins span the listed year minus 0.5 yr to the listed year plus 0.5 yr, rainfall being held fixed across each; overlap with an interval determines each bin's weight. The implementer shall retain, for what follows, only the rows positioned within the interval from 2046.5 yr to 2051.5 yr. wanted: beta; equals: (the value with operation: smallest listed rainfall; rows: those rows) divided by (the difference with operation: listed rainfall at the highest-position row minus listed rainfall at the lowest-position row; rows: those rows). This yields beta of 6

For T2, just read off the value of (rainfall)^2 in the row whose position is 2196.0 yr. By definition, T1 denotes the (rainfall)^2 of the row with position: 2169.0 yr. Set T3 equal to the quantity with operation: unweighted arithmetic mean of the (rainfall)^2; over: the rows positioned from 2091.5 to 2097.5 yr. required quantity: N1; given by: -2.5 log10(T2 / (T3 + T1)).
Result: 0.55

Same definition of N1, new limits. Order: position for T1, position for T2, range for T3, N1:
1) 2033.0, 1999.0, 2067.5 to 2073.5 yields 0.85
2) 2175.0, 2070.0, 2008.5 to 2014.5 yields 0.93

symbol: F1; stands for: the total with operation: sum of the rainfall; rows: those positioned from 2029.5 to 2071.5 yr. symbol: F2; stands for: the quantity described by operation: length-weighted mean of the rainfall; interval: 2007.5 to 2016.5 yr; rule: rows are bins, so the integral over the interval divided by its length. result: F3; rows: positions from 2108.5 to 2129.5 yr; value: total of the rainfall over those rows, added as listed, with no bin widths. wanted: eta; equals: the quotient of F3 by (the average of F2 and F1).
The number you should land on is 1.0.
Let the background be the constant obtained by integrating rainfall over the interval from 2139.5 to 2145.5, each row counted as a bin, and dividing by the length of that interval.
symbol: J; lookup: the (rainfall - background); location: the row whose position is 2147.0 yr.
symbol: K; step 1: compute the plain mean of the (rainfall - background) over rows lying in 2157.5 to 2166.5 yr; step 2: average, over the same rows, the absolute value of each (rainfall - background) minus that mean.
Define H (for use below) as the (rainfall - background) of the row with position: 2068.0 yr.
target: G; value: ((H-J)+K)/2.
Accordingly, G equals -0.08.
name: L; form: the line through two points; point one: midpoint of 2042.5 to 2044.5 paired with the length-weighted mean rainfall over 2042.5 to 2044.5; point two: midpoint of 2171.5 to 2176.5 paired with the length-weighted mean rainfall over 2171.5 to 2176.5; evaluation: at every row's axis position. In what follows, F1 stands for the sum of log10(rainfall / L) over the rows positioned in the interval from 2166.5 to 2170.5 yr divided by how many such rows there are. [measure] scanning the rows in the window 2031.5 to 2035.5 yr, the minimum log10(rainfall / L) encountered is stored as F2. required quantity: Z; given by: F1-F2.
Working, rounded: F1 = 0.023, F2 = -0.056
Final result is 0.08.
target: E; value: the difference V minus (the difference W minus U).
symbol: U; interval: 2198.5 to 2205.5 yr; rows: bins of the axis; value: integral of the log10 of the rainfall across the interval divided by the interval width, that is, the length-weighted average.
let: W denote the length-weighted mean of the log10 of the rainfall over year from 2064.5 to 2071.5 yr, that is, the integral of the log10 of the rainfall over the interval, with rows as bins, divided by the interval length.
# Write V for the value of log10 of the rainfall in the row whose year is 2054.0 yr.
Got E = 0.40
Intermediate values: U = 0.40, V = 0.323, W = 0.32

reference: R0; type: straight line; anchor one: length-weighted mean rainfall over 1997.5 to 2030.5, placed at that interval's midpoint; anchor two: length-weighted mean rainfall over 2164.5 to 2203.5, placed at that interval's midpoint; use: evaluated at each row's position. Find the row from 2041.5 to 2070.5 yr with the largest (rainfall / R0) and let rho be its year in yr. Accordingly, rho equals 2061.0 yr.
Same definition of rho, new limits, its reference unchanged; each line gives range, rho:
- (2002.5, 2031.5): 2016.0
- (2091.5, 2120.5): 2117.0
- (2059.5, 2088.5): 2061.0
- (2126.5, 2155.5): 2143.0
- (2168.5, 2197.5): 2178.0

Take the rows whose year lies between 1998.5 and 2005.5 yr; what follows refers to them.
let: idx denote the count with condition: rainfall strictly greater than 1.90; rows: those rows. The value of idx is 1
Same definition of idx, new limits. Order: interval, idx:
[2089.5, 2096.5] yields 2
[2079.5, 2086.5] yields 1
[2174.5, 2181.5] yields 7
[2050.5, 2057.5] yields 7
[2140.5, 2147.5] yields 7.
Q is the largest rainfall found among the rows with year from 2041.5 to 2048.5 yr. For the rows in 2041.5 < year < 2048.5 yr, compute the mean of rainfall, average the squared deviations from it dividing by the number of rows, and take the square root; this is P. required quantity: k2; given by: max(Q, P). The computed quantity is 2.13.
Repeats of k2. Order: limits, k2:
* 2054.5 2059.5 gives 2.16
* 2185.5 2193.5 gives 2.41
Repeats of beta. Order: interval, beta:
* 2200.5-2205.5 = 39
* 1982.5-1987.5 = 13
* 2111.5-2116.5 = 97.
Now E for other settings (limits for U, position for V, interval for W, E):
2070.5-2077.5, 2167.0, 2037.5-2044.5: 0.41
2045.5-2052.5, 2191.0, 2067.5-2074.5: 0.36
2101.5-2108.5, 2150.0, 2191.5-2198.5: 0.25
